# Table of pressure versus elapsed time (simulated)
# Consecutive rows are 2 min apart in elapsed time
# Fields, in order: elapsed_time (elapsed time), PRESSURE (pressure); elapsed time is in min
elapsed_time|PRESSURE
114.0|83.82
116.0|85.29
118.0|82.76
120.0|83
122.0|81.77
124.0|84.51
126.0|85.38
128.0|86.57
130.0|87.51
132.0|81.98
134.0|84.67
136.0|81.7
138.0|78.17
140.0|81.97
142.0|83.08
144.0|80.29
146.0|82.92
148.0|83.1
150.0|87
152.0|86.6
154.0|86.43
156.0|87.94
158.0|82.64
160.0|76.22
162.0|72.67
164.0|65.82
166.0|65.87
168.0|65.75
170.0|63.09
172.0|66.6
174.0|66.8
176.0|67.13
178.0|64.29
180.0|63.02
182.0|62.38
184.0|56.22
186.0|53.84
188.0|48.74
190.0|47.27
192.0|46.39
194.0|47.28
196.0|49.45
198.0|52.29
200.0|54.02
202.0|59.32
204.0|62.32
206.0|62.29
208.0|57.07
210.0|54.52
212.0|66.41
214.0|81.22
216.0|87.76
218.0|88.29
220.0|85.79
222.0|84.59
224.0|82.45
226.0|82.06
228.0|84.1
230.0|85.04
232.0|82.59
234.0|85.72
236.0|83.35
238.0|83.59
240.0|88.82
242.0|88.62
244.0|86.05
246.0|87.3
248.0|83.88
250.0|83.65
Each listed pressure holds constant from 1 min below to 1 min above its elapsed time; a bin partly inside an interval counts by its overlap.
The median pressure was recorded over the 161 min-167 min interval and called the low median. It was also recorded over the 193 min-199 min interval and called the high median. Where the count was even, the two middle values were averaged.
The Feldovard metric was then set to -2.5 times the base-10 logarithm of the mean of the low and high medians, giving -4.40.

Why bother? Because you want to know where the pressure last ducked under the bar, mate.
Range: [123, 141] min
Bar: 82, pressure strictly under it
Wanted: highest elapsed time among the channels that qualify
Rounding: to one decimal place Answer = 140.0 min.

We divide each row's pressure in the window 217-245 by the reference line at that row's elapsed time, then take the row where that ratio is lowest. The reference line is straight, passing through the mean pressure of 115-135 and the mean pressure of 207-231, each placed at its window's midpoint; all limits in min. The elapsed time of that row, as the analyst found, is 226.0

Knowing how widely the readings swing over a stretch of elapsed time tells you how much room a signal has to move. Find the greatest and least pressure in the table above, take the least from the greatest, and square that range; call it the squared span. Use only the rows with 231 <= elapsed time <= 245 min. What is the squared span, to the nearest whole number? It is 39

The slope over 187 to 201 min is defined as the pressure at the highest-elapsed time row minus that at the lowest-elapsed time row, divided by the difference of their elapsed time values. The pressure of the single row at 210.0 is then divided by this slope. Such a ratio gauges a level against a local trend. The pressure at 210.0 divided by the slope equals 124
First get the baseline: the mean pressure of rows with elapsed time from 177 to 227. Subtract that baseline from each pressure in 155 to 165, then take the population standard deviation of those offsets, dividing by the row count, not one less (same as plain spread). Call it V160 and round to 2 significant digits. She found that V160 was 7.7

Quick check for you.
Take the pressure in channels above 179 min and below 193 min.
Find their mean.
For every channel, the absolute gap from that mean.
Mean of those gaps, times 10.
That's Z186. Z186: 56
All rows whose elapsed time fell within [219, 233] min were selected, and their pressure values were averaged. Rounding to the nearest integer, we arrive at 84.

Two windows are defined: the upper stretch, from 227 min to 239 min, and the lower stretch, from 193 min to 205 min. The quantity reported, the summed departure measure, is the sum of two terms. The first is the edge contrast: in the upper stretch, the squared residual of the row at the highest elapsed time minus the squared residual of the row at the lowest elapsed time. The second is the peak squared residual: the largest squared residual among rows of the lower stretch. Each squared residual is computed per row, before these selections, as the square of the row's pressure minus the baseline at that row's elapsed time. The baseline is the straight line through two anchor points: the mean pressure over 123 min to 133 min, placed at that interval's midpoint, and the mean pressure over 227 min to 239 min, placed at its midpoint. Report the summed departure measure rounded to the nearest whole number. 1384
